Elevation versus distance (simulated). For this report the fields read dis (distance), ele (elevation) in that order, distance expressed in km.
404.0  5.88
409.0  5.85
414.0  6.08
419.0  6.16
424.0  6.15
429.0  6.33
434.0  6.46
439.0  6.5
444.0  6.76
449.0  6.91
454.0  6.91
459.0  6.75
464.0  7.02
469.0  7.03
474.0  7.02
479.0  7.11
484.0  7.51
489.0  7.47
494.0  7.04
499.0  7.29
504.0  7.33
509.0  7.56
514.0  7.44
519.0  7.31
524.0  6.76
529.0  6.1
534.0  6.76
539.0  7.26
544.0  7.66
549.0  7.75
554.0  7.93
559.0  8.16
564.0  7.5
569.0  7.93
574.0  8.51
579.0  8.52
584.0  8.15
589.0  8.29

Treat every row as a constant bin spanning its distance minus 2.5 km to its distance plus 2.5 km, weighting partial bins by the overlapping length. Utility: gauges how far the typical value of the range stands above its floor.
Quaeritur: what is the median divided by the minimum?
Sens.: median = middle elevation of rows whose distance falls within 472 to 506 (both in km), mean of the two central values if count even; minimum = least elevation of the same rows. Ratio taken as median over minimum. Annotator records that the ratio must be 1.04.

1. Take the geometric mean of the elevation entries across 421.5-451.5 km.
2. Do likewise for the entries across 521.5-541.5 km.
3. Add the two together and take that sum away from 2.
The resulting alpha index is -11.2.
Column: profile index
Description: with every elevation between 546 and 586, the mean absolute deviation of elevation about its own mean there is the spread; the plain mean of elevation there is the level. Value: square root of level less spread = 2.79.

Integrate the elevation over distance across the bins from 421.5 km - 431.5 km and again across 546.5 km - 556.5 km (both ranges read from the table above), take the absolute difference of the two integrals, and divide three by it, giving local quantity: 0.19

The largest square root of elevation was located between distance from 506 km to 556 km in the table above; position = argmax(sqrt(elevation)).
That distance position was 554.0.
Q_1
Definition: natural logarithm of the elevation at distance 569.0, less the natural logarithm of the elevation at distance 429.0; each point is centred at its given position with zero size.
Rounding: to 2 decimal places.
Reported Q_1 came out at 0.23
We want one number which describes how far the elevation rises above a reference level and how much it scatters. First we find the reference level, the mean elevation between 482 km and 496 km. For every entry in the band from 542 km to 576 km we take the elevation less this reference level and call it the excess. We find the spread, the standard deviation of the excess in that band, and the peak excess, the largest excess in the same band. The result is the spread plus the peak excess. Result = 1.5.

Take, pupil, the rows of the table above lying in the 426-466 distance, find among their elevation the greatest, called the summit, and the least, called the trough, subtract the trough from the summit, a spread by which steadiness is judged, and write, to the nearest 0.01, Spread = 0.69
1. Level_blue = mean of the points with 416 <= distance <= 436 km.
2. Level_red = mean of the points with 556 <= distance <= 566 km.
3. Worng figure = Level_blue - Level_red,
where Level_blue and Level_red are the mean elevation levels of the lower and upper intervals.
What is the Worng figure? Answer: -1.6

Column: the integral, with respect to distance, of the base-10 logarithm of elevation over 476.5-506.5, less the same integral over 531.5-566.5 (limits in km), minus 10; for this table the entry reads -15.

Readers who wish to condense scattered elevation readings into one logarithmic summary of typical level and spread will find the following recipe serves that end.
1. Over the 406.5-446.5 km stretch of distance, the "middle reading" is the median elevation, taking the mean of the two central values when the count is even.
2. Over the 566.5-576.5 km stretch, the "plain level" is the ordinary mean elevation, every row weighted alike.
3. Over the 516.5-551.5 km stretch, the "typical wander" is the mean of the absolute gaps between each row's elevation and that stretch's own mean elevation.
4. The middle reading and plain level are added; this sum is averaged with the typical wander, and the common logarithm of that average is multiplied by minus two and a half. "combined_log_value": -2.18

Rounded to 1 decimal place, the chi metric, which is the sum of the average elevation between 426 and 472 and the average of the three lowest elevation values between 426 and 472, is 13.2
